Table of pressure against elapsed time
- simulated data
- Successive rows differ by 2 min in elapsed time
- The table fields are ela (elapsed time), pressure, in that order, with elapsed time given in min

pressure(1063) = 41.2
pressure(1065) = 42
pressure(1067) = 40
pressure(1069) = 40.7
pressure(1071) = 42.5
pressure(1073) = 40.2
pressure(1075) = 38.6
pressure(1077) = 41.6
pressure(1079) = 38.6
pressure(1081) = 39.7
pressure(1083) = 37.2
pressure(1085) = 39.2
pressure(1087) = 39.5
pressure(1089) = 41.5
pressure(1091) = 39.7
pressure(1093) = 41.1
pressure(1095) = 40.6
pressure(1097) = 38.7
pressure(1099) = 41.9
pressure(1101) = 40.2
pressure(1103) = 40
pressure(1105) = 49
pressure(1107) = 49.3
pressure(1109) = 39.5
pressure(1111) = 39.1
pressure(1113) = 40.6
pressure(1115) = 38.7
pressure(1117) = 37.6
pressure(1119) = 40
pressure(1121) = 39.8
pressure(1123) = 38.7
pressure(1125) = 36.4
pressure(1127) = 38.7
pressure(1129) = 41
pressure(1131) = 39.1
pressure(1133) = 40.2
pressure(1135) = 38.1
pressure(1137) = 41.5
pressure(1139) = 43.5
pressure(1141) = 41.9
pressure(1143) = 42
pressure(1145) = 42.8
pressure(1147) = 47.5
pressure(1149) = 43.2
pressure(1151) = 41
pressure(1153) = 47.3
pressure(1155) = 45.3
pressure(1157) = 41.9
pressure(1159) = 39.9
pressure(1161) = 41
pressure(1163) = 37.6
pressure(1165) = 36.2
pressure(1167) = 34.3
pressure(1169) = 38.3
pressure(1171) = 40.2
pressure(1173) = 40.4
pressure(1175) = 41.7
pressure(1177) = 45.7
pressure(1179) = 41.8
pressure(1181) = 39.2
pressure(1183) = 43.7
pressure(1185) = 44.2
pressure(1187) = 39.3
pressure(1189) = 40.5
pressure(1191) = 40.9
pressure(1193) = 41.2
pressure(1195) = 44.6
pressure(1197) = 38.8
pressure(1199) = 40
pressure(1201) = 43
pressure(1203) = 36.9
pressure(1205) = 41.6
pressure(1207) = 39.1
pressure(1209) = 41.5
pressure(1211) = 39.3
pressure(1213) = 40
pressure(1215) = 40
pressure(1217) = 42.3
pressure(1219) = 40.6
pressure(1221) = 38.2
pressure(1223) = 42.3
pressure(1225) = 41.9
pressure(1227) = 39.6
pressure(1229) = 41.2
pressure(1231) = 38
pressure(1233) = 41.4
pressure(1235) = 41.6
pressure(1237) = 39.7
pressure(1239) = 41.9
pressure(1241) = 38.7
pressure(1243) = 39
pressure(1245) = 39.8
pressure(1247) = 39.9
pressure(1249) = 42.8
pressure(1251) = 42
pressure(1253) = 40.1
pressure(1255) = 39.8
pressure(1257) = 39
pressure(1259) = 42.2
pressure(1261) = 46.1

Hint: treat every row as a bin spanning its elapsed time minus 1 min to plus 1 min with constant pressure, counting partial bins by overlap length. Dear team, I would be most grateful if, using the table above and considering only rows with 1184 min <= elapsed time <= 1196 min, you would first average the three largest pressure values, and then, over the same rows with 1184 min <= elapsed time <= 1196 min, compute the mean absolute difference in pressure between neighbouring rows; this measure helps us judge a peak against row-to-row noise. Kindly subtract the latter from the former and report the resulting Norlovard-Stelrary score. 41.3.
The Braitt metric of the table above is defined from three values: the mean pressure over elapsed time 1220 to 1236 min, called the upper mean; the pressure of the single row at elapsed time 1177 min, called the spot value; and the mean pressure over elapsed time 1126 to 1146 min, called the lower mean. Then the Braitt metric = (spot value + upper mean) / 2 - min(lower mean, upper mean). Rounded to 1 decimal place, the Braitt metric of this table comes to 2.6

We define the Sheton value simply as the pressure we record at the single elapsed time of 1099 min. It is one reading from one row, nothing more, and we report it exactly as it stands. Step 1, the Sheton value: 41.9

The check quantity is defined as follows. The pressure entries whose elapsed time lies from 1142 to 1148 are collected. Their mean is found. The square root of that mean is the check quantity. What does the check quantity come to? 6.64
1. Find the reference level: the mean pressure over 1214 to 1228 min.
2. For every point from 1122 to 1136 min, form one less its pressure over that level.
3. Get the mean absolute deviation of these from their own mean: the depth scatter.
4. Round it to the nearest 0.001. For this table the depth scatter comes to 0.026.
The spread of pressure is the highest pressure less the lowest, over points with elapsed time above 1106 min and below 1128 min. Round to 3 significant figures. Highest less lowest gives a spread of 12.9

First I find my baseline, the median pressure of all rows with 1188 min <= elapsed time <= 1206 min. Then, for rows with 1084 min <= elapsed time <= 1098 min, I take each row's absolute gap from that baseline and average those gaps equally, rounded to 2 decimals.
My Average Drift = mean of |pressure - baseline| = 1.09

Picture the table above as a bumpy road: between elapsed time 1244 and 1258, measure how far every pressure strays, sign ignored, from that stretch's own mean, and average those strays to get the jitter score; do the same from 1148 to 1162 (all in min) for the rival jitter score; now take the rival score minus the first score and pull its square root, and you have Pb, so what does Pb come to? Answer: 1.0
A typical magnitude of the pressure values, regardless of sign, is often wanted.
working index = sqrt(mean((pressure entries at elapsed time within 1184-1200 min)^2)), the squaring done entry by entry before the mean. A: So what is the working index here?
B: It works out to 41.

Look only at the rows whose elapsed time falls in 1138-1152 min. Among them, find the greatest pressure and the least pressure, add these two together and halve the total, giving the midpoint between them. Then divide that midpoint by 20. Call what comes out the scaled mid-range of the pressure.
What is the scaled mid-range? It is 2.21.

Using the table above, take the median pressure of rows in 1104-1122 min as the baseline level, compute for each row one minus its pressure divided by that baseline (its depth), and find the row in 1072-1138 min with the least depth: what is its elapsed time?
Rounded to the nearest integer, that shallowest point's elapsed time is 1107 min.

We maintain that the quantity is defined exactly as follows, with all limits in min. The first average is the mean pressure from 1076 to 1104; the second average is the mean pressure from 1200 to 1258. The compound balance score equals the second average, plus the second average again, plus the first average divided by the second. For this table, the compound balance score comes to 81.8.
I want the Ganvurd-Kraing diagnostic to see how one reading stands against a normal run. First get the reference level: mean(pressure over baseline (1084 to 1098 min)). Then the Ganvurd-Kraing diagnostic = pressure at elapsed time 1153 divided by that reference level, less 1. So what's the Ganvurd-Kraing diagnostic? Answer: 0.18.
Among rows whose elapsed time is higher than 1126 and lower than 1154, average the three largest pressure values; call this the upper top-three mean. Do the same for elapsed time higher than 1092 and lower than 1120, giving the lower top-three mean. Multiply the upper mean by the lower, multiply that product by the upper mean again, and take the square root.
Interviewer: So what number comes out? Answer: 315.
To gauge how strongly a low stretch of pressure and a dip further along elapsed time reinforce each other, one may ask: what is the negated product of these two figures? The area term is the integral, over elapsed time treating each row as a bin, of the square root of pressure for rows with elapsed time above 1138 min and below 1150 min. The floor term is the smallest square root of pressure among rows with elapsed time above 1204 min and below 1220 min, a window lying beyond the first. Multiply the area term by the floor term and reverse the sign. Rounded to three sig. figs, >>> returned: -495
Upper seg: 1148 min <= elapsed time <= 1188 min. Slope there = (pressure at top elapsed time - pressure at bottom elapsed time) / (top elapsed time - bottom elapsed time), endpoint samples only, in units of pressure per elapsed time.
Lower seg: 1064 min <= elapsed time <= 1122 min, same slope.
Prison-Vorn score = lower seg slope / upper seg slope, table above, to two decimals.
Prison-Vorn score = 0.38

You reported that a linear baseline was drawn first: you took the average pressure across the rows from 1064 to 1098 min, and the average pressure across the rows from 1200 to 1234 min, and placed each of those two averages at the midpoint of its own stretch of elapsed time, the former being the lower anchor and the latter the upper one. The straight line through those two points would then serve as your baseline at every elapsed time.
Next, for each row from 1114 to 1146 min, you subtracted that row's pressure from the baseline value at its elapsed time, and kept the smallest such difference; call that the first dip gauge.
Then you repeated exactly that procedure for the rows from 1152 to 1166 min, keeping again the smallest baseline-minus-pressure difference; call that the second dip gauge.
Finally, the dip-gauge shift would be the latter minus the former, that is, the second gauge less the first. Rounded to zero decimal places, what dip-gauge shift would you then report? -4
